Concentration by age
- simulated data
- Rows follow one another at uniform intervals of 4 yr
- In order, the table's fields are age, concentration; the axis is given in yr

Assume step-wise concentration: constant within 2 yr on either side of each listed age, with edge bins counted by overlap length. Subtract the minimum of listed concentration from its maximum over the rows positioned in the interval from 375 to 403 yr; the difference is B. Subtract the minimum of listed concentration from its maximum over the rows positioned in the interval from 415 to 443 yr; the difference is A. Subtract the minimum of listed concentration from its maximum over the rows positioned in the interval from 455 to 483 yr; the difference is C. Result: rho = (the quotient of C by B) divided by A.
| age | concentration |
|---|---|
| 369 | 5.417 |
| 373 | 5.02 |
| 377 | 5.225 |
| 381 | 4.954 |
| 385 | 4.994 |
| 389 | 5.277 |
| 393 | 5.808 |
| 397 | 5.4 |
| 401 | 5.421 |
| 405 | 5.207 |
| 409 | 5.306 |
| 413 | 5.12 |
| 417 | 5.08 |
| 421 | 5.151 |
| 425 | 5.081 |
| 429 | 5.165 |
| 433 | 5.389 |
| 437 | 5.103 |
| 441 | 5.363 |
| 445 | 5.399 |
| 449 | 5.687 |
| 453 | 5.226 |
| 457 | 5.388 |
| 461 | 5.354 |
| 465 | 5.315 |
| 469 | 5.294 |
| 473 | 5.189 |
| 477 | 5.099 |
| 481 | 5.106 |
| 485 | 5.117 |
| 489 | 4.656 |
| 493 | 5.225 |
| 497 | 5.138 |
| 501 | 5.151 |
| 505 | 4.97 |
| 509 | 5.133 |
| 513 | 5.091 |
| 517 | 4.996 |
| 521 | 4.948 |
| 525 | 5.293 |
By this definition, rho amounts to 1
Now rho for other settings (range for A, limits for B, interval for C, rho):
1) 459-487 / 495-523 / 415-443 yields 6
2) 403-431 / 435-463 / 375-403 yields 6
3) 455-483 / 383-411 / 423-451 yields 3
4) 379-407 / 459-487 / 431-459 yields 3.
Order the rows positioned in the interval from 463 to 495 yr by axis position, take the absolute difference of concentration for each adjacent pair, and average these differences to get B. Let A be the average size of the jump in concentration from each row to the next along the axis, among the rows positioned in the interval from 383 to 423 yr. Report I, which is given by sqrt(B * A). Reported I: 0.193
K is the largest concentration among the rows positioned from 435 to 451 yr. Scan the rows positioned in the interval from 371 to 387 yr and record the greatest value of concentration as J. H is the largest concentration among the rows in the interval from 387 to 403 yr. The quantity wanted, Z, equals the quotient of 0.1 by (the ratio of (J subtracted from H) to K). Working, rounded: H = 5.808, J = 5.225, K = 5.687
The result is 1.0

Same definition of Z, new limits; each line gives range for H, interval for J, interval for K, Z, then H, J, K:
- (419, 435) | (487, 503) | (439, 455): 3.5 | 5.389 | 5.225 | 5.687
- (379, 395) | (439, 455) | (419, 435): 4.5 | 5.808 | 5.687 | 5.389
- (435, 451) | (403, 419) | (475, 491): 1.3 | 5.687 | 5.306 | 5.117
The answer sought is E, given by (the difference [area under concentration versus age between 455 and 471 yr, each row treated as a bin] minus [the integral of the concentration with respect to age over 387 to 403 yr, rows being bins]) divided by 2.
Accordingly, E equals -1.1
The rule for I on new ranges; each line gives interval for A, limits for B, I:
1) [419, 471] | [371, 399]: 0.218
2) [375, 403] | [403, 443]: 0.195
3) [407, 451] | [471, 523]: 0.151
